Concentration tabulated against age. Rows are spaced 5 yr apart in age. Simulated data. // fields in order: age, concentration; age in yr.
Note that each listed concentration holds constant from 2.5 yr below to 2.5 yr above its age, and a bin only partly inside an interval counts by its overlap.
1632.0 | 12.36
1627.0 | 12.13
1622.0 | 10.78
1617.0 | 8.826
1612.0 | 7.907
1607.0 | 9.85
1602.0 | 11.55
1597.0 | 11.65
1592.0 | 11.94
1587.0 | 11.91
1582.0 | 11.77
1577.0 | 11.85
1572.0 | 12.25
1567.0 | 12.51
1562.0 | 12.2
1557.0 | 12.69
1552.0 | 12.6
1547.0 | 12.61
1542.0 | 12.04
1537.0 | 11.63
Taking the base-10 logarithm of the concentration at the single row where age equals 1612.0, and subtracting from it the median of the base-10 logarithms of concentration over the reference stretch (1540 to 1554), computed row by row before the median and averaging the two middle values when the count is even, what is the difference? -0.20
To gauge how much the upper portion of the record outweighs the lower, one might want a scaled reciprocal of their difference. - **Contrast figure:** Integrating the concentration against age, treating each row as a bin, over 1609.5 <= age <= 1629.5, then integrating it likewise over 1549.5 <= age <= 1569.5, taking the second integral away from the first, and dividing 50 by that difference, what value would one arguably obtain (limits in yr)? -1.0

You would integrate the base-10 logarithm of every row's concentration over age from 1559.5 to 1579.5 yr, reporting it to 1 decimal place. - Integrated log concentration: 21.7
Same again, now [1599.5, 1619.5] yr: 19.5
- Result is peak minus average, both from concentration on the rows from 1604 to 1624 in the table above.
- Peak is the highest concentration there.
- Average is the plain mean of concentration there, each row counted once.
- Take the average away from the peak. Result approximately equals 1.4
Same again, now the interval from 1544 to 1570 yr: 0.2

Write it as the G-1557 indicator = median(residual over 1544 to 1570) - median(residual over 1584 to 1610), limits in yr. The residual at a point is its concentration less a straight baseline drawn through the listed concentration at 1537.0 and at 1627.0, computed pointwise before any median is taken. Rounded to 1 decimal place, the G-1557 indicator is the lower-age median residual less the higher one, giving 1.2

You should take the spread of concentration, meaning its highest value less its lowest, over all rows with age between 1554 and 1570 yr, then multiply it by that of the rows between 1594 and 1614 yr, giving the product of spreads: 1.8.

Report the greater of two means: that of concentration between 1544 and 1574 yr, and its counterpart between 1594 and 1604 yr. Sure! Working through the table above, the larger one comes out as 12.5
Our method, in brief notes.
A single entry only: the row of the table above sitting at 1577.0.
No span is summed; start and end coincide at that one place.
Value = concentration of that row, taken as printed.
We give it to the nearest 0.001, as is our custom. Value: 11.850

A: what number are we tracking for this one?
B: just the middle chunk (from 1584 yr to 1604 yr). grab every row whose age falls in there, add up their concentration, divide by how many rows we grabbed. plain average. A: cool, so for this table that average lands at 11.8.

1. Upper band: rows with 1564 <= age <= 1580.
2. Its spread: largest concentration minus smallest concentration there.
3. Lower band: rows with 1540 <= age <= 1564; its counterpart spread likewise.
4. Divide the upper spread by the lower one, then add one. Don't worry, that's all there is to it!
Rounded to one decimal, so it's 2.0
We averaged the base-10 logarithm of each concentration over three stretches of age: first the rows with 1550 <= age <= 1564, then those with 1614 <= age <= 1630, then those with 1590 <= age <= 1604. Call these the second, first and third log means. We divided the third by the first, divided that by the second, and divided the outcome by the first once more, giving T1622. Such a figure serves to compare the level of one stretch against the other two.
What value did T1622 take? 0.94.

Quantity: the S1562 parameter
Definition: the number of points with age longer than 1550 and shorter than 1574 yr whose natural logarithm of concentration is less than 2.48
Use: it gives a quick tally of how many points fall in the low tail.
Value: 0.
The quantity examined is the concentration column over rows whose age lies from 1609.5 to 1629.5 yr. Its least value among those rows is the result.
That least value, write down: 7.907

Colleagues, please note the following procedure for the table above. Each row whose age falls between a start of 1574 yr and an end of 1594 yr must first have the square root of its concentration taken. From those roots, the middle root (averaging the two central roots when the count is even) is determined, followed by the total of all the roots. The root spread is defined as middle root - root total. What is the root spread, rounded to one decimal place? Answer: -10.3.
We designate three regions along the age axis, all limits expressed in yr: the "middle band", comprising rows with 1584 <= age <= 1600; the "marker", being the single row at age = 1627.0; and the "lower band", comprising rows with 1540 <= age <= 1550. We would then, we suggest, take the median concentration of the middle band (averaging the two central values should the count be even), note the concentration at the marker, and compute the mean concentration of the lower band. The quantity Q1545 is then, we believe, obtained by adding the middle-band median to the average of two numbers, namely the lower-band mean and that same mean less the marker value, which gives 18.2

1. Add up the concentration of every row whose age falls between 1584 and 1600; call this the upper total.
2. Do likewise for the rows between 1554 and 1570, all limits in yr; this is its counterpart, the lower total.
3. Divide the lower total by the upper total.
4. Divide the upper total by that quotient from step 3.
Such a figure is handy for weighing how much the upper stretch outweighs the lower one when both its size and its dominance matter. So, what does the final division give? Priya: 33.7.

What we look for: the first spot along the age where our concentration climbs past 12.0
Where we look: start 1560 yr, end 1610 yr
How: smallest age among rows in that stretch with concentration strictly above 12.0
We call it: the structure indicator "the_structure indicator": 1562.0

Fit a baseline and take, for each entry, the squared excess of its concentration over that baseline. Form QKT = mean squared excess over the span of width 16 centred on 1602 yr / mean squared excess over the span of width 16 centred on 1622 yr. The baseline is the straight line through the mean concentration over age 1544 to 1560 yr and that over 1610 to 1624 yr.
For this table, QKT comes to 0.29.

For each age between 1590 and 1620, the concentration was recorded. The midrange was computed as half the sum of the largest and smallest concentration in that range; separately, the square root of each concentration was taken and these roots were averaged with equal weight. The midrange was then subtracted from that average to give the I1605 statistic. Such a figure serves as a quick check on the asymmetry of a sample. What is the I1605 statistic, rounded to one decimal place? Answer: -6.7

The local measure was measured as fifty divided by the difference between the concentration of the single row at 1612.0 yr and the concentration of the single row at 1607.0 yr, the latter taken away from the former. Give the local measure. -26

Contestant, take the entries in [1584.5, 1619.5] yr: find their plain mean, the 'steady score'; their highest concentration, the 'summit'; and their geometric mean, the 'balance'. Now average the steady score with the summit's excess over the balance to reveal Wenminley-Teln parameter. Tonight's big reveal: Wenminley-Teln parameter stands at 6.03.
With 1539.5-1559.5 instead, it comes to 6.35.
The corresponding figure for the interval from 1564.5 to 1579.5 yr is 6.26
